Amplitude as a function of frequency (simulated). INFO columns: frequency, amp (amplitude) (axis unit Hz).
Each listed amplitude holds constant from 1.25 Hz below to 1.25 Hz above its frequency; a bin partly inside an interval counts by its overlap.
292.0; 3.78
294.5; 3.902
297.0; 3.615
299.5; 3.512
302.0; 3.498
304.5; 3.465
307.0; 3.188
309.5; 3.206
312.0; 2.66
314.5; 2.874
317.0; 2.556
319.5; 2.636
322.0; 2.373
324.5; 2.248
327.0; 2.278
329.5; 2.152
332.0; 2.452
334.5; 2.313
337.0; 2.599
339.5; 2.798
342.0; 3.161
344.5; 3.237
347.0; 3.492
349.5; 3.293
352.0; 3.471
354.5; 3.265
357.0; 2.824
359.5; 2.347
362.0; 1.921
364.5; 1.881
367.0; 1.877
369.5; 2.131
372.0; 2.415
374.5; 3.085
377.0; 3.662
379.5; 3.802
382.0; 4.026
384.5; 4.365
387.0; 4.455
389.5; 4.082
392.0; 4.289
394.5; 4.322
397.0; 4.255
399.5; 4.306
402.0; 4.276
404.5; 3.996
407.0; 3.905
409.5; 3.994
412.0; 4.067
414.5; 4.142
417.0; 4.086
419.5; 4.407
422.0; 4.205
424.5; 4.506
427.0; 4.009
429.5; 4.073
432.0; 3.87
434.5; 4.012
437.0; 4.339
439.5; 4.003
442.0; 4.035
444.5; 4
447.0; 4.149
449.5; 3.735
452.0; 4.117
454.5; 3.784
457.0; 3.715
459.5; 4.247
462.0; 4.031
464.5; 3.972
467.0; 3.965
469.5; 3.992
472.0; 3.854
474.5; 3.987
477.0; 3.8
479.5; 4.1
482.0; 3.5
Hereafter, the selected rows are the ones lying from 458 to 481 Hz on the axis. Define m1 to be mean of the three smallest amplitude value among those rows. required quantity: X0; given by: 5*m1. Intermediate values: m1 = 3.9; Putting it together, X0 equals 19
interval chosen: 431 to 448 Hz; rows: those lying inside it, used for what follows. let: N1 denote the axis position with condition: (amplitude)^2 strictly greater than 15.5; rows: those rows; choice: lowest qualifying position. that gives 434.5 Hz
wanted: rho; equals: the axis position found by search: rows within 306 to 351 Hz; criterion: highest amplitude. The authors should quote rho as 347.0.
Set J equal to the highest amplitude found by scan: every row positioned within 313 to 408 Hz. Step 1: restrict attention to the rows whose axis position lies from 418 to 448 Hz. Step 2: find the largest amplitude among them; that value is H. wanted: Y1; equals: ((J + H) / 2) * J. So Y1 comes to 20.0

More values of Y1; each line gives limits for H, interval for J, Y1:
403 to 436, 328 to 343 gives 12.1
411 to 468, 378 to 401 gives 20.0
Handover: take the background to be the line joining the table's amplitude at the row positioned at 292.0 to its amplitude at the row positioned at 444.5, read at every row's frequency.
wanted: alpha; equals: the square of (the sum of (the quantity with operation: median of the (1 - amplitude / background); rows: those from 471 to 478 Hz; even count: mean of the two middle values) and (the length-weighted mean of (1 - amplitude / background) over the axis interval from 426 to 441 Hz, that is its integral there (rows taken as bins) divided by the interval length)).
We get 0.001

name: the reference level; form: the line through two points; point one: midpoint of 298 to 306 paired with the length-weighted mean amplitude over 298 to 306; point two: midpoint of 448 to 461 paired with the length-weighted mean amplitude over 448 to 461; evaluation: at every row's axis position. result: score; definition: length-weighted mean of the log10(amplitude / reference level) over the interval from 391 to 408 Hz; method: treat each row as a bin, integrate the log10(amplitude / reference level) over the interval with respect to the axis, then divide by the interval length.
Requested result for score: 0.05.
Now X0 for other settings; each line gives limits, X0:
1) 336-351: 14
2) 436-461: 19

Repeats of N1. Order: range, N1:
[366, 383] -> 382.0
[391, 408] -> 392.0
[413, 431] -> 414.5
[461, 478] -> 462.0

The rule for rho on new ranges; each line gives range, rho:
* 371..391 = 387.0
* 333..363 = 347.0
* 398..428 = 424.5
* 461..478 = 462.0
